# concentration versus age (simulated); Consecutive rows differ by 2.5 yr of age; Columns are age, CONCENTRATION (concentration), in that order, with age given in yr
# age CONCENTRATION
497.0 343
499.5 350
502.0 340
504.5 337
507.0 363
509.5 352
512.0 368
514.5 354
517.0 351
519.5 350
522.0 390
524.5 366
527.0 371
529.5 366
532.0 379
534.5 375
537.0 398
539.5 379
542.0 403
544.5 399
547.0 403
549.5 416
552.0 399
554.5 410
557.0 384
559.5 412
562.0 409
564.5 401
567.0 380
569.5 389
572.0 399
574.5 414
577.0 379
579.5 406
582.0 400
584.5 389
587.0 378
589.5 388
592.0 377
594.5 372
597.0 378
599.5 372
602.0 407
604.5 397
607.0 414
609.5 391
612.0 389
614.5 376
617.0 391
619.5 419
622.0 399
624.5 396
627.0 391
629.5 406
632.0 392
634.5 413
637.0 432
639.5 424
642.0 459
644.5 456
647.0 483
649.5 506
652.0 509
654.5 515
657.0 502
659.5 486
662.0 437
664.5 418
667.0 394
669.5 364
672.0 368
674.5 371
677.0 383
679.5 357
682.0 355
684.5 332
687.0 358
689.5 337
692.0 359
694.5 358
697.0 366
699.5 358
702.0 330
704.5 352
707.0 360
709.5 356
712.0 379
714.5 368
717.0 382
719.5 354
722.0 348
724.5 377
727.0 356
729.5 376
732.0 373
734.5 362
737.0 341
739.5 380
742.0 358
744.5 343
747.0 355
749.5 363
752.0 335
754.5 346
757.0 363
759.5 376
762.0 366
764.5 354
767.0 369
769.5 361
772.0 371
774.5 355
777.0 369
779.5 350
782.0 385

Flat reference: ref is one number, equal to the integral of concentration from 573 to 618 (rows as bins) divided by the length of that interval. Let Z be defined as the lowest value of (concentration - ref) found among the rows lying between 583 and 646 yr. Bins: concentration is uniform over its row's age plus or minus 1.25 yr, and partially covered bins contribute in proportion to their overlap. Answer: -18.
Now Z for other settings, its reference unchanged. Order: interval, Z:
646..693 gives -58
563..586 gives -11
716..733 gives -42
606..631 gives -14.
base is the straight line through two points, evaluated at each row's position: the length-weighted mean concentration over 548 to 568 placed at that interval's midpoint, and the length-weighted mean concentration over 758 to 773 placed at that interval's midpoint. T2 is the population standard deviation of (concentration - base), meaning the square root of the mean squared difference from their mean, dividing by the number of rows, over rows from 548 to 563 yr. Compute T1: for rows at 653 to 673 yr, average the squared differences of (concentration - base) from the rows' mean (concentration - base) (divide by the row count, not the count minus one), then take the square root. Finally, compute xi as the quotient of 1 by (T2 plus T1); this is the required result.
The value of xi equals 0.015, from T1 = 54.9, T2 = 11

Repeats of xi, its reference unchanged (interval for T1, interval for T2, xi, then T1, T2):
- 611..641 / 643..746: 0.015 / 17.0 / 49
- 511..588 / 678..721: 0.028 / 21.1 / 15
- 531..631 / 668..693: 0.036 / 14.2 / 14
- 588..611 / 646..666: 0.021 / 15.1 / 33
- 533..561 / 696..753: 0.036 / 13.6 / 14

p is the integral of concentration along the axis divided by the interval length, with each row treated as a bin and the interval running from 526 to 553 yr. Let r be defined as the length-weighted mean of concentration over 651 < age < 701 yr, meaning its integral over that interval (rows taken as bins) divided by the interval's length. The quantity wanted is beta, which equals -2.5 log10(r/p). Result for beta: -0.02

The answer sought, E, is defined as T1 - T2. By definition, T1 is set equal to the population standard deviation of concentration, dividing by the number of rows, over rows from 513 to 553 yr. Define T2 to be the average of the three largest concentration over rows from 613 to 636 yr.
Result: -393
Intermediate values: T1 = 20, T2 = 413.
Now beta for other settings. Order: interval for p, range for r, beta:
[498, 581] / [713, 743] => 0.05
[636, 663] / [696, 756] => 0.30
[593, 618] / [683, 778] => 0.09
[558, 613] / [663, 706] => 0.09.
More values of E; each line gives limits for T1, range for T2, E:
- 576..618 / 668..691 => -361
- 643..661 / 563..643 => -419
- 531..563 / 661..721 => -403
